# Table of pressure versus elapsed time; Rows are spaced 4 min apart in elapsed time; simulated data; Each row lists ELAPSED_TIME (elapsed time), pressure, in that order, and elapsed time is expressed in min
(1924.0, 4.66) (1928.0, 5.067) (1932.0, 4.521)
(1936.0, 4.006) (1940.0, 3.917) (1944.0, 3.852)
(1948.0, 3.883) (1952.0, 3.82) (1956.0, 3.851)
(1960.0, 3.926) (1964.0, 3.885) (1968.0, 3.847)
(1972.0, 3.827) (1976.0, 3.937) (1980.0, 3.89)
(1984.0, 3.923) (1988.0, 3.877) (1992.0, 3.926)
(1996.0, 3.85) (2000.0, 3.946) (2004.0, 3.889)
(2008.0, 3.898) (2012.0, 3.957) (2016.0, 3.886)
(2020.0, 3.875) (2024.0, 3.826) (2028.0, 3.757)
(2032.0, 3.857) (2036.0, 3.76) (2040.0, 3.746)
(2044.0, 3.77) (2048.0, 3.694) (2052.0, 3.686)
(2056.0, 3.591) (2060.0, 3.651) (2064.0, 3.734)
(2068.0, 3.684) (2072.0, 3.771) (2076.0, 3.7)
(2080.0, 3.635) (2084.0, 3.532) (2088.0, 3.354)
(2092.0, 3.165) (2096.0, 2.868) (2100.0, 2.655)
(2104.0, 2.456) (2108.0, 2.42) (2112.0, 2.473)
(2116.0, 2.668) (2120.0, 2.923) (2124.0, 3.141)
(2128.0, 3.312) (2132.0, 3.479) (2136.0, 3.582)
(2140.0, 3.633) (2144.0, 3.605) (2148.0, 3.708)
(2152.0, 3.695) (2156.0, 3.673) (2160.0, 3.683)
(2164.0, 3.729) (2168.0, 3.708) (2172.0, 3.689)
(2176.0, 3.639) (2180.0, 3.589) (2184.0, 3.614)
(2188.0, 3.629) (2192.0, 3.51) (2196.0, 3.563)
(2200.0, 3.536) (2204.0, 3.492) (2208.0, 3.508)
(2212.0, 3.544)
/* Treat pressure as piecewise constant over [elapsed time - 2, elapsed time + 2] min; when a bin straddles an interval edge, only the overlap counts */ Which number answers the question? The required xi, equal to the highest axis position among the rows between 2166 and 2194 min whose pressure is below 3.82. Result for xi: 2192.0 min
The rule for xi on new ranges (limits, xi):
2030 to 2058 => 2056.0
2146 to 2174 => 2172.0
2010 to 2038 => 2036.0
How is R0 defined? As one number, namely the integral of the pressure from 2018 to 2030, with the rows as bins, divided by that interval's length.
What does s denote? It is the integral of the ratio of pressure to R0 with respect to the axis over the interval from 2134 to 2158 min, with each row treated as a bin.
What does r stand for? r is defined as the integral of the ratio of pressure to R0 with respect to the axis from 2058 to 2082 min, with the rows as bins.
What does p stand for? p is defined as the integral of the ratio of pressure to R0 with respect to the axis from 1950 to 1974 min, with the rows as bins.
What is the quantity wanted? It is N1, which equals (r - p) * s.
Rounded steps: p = 24.3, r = 23.2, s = 22.9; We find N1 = -24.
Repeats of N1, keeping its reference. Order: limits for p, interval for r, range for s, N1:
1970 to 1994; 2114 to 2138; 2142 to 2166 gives -104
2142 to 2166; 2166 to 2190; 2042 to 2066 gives -5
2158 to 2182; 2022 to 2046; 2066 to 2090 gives 16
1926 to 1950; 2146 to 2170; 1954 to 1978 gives -78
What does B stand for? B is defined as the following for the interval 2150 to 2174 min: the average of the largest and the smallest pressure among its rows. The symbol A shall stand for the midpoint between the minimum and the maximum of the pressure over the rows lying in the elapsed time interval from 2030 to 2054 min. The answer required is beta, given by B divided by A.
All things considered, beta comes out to 0.98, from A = 3.77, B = 3.70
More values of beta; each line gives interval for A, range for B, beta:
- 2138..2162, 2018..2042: 1.04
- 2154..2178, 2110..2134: 0.81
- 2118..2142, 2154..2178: 1.12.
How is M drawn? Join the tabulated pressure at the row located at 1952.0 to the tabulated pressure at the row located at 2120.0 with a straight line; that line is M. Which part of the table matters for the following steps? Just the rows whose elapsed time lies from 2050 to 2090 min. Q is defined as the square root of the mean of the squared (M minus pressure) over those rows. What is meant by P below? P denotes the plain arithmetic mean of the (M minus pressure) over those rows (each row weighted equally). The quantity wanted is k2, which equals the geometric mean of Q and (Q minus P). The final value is 0.64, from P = -0.44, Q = 0.45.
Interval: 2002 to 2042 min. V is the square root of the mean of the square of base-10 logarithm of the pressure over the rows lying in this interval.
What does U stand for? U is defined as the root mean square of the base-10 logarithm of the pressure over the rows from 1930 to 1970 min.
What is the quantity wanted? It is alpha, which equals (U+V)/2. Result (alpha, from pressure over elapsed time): 0.591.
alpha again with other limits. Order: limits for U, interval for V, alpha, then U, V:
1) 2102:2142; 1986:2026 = 0.534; 0.478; 0.590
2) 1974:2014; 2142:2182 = 0.578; 0.592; 0.565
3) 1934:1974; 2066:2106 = 0.552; 0.589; 0.516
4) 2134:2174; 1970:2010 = 0.578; 0.565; 0.591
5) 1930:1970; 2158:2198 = 0.579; 0.597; 0.561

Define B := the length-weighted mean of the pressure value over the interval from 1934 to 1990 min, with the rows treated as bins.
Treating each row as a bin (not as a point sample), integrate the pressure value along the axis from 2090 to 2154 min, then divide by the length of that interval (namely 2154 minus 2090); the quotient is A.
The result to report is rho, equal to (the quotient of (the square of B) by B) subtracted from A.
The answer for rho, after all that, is -0.8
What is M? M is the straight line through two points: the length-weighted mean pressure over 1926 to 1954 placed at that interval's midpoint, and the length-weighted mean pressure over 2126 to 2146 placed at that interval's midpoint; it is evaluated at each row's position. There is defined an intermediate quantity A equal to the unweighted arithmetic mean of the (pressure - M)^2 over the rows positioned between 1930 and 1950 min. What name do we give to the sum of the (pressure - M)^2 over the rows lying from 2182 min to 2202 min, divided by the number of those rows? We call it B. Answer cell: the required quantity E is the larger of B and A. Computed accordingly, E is 0.07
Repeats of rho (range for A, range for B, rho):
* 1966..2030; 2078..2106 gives 0.8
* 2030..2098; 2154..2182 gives -0.1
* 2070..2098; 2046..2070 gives -0.2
